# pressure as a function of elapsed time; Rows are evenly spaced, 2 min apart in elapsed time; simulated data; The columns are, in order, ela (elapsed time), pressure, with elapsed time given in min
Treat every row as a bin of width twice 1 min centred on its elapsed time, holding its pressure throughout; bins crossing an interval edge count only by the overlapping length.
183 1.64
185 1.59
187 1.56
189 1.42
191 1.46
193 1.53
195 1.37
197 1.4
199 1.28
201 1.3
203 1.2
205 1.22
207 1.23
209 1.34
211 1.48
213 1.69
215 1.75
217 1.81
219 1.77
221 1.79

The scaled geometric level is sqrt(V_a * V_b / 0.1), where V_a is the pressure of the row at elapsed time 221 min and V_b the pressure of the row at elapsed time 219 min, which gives 5.6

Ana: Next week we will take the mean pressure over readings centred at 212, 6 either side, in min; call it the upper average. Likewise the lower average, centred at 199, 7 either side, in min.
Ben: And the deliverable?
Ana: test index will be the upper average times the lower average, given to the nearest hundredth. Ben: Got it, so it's 2.06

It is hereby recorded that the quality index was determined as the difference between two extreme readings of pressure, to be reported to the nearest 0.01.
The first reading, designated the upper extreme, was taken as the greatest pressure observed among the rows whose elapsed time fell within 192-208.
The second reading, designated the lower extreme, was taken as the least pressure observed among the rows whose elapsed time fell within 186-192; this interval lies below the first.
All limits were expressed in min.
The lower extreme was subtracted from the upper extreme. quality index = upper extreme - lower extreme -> 0.11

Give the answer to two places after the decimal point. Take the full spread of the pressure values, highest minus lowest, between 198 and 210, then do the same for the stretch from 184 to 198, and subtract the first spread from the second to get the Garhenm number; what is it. 0.08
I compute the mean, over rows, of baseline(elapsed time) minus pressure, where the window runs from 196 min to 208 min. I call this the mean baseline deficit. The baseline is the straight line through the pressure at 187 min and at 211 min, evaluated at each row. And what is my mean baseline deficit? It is 0.24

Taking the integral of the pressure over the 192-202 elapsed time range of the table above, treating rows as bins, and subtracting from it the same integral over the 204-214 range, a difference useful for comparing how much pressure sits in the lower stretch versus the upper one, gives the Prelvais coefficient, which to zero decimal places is 0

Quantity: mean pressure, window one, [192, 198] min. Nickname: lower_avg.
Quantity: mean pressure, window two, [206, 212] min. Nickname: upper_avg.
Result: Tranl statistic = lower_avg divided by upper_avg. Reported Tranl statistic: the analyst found 1.1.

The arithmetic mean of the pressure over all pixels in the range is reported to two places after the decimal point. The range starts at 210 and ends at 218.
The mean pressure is 1.68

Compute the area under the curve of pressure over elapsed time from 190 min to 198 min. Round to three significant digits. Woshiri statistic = 11.5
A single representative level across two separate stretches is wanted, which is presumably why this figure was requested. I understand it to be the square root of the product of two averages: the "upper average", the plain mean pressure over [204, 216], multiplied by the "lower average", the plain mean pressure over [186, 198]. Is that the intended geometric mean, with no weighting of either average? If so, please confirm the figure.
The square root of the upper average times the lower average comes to 1.45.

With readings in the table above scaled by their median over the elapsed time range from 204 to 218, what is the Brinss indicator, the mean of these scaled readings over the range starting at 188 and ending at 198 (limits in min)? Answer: 0.97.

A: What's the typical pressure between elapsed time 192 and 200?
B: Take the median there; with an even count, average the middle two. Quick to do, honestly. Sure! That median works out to 1.4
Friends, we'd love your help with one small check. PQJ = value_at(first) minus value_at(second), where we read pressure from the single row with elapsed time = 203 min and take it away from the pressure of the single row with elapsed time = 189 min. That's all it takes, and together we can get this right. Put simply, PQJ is 0.22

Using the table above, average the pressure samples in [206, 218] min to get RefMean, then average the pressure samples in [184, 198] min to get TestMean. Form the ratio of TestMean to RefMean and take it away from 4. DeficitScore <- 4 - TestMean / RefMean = 3.05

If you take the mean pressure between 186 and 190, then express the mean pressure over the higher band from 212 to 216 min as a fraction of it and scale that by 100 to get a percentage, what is 115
